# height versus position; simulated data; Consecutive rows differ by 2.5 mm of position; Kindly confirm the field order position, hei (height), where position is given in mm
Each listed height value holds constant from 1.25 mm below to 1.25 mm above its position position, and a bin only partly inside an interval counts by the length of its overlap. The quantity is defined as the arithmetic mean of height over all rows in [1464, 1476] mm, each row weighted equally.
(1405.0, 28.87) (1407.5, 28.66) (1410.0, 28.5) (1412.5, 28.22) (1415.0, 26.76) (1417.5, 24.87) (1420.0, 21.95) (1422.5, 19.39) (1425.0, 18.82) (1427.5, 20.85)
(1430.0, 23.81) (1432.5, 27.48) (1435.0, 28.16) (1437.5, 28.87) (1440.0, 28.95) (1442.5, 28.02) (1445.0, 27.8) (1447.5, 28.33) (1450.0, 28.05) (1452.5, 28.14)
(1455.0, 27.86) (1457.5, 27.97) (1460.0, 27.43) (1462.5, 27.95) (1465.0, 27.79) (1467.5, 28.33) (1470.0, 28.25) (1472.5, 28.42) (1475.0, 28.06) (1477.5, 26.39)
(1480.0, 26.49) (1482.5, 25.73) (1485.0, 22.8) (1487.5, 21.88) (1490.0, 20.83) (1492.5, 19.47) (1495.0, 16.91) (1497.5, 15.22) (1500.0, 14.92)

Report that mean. 28.2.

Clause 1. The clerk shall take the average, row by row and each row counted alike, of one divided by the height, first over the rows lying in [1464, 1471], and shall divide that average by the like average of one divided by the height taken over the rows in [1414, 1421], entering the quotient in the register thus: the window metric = 0.87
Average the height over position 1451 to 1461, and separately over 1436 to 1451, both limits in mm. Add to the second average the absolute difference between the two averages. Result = 28.8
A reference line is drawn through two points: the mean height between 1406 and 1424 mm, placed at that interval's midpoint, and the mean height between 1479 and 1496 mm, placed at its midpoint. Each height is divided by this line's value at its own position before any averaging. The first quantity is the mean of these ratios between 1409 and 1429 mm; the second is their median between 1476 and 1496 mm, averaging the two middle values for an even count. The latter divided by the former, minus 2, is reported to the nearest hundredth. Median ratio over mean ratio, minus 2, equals -0.92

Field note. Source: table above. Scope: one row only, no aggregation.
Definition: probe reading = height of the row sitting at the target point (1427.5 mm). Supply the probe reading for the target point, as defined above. 20.85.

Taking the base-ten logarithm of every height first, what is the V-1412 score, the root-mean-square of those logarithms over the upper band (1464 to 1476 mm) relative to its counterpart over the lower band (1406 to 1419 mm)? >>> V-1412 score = 1.01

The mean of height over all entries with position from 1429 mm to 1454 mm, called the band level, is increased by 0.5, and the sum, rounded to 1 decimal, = 28.3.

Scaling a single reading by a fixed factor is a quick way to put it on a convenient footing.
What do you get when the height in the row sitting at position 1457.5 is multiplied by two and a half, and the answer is 69.9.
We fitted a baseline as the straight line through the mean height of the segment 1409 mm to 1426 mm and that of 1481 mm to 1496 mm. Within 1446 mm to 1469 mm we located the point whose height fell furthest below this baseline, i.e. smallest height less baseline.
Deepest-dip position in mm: 1460.0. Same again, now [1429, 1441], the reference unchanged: 1430.0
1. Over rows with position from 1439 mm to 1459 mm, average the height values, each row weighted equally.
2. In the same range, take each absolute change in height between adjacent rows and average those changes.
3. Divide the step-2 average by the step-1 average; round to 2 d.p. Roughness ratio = 0.01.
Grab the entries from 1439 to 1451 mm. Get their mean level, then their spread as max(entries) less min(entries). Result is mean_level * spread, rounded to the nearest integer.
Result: 32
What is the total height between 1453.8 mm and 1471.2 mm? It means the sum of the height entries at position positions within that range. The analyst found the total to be 196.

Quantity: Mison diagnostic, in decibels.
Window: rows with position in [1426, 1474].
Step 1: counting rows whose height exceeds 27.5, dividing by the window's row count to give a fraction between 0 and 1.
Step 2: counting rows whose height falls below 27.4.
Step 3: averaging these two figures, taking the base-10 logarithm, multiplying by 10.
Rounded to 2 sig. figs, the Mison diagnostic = 1.4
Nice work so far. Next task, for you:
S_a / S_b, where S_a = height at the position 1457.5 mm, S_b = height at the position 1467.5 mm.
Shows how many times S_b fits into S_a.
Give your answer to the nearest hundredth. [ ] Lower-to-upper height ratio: 0.99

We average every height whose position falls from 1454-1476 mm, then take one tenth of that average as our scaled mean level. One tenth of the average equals 2.80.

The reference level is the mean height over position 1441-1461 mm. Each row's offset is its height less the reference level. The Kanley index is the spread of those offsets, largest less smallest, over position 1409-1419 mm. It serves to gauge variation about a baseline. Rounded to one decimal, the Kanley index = 3.6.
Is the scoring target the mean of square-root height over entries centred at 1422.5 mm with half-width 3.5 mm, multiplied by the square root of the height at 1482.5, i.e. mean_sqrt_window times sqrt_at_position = 22.7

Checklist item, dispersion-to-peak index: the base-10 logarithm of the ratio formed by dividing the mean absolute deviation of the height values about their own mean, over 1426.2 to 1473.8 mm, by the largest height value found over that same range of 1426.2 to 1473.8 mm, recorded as -1.4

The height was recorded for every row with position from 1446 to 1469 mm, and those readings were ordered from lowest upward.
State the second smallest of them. 27.79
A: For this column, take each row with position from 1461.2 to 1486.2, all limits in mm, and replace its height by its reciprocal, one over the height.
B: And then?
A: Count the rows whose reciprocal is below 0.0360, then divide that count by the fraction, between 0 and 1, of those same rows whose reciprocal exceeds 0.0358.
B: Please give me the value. 12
